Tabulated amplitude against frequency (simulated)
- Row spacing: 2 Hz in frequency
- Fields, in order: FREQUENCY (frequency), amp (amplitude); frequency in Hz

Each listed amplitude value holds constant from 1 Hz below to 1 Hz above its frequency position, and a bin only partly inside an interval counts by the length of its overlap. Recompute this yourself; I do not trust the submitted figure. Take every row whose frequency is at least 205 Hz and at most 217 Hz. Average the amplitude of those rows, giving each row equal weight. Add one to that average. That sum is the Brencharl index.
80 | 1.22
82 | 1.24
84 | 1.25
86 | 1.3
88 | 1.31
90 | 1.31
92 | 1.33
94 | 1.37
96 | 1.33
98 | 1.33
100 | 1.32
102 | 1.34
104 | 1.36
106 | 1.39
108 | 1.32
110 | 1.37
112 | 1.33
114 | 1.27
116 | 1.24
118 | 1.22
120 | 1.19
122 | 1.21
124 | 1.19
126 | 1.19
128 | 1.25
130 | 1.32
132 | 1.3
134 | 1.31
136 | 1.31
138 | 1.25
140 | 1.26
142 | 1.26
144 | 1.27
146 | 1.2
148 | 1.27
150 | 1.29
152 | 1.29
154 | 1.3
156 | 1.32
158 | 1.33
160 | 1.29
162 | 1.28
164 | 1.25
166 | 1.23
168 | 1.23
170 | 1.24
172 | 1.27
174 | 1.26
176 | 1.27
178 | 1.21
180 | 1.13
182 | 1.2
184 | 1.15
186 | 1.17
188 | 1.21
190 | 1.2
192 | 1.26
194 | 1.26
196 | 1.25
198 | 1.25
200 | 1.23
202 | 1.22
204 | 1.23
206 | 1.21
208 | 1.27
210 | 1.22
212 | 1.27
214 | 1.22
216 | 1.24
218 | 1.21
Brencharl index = 2.24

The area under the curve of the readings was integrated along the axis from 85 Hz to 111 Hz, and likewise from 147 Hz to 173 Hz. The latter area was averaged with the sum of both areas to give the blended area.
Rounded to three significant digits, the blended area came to 50.6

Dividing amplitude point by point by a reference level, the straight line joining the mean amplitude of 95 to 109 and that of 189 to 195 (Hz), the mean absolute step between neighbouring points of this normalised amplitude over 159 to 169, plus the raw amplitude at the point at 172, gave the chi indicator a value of 1.28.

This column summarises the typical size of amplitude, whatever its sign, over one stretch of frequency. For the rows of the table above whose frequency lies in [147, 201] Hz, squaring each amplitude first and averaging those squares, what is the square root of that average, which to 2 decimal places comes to 1.25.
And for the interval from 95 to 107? 1.35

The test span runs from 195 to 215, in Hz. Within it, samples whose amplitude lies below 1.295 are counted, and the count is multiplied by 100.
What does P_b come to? 1000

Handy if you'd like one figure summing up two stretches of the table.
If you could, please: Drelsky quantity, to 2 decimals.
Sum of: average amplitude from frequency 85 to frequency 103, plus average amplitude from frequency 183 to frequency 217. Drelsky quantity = 2.55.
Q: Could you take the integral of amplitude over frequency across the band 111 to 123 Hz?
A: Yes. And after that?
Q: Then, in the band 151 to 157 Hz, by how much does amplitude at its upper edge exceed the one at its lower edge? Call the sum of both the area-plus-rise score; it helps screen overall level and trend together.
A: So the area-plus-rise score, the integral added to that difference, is 15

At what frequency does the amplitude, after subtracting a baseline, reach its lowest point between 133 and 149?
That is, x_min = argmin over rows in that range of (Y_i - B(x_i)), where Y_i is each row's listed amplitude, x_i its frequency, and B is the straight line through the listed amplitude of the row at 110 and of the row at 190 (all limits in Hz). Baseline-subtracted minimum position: 146 Hz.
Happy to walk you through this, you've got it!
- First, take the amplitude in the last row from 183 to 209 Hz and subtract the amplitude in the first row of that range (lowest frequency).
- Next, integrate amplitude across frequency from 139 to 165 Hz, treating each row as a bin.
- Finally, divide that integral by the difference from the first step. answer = 277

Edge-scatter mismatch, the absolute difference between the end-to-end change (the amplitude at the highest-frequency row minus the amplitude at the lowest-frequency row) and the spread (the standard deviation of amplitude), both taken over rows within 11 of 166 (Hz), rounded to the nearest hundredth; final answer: 0.08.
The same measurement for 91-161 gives 0.09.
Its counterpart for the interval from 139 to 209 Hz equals 0.03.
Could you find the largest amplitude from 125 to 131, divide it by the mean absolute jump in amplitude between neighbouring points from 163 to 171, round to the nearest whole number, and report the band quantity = 132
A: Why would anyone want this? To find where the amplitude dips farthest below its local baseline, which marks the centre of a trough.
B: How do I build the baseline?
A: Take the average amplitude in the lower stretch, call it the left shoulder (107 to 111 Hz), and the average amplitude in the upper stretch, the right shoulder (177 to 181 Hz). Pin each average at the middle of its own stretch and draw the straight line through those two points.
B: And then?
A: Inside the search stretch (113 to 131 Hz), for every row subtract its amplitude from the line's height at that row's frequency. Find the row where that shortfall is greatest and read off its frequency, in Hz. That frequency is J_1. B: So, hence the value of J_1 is 120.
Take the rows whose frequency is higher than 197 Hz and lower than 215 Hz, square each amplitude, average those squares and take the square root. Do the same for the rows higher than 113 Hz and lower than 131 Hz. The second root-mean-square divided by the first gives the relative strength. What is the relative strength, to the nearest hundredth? 1.00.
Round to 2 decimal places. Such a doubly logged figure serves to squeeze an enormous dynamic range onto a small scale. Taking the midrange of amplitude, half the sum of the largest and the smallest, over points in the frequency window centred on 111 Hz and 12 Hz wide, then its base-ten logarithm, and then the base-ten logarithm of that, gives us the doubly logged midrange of -0.92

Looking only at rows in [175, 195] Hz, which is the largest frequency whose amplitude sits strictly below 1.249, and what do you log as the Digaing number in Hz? 190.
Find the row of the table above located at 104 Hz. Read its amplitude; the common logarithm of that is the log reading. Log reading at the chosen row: 0.13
